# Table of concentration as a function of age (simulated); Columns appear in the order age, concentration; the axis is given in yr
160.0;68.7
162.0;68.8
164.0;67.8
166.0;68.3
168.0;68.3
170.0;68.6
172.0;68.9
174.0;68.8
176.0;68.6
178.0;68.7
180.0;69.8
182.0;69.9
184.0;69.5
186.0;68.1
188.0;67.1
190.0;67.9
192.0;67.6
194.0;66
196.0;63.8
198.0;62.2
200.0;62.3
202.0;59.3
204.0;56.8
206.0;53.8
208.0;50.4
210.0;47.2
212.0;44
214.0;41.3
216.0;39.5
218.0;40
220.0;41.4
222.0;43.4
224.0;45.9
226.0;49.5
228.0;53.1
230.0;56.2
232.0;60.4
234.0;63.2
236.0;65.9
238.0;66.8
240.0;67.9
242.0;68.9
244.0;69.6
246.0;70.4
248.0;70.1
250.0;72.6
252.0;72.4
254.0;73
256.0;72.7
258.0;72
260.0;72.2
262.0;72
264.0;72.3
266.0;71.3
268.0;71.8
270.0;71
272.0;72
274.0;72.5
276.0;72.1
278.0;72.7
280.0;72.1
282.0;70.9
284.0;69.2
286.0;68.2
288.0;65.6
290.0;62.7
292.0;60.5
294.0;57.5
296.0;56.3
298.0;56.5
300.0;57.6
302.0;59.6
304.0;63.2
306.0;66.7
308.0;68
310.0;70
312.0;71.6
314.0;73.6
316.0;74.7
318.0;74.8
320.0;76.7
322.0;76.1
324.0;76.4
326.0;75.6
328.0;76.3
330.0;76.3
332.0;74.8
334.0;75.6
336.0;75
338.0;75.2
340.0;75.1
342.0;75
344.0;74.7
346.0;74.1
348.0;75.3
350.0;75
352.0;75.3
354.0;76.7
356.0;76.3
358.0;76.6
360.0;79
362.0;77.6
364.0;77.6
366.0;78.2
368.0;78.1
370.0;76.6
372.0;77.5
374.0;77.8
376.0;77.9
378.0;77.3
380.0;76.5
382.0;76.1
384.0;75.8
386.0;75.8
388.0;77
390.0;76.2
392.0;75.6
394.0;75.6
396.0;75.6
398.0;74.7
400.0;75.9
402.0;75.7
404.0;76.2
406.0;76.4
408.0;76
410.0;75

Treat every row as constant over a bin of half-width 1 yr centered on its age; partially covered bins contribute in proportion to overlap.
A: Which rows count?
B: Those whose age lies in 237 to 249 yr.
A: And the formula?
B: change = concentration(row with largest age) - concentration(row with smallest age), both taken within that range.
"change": 3.3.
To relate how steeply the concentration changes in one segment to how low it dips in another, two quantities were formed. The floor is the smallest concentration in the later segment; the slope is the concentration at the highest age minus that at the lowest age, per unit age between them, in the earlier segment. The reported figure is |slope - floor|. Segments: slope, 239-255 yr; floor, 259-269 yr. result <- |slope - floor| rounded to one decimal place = 70.9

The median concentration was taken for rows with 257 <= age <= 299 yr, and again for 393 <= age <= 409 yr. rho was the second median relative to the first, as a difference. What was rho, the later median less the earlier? 4.5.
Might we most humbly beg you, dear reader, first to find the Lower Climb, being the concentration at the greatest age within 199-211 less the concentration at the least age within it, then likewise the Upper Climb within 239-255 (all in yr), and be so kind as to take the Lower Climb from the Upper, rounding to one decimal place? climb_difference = 20.2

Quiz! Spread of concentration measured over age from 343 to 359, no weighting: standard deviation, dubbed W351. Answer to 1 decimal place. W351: 0.9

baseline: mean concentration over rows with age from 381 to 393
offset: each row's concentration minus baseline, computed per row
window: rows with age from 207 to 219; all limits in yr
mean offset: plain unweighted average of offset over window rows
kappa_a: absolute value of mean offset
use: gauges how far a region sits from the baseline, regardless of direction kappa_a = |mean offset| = 32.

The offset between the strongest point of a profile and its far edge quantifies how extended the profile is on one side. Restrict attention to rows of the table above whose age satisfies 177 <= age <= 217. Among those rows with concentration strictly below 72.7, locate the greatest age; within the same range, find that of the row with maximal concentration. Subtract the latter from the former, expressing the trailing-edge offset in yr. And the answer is 34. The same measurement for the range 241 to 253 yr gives 2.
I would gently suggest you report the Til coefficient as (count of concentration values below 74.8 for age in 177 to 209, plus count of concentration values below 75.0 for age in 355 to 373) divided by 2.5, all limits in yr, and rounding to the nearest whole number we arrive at 6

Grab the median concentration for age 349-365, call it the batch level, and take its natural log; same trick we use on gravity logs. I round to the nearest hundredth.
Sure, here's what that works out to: 4.34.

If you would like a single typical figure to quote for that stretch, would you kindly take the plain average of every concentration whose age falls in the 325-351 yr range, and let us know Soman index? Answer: 75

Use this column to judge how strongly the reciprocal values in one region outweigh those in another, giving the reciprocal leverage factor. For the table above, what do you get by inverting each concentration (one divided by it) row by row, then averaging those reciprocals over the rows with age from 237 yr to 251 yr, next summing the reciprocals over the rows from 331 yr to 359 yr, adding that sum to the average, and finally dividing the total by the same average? 14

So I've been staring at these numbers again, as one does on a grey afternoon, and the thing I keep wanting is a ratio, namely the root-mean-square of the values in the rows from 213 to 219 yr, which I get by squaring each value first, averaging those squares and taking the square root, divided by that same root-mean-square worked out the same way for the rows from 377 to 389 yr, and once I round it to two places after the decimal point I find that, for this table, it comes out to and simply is 0.53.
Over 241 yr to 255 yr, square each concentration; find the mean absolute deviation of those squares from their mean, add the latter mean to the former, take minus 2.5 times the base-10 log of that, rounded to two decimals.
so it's -9.30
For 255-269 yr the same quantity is -9.30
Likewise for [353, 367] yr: -9.47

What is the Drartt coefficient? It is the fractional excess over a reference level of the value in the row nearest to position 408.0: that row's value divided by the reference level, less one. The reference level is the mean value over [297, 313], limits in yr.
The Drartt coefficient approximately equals 0.18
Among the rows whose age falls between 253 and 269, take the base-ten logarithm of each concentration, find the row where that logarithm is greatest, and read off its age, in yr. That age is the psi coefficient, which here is 254.0 yr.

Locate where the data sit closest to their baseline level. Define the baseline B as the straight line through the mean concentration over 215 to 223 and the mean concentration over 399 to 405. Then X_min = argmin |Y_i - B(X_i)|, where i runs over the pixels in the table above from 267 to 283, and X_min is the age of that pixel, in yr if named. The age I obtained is 282.0 yr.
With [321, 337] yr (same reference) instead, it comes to 336.0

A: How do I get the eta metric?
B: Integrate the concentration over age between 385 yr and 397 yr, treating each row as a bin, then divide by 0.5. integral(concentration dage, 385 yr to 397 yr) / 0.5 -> 1823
